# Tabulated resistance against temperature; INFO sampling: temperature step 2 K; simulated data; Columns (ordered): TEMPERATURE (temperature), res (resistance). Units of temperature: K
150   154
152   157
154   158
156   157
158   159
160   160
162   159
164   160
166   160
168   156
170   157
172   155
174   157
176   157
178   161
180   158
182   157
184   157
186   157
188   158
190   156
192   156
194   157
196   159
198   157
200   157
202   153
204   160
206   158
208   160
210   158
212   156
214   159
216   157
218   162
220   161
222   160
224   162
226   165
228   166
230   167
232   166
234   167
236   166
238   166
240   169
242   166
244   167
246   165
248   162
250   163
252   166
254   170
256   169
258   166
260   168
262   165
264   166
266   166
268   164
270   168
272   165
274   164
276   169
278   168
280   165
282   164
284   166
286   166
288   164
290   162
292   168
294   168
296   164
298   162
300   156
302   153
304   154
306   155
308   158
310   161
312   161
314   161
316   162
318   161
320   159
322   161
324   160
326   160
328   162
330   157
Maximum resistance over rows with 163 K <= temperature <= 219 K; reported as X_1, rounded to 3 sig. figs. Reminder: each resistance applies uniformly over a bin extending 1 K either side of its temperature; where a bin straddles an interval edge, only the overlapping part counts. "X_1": 162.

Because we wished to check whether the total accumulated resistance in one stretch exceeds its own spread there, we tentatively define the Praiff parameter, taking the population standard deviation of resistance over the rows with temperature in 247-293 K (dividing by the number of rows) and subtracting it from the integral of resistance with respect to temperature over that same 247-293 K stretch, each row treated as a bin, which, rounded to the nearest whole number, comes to 7626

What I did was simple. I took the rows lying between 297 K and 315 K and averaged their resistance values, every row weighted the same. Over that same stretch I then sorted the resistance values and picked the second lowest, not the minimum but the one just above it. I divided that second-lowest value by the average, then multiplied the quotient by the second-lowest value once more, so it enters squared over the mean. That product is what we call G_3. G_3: 150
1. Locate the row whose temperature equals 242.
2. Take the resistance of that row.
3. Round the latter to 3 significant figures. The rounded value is 166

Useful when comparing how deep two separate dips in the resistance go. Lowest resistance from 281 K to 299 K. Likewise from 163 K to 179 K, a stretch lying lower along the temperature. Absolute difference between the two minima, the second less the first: 7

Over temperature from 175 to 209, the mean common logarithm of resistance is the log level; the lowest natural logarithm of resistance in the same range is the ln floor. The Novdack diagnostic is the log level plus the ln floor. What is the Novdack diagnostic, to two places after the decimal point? 7.23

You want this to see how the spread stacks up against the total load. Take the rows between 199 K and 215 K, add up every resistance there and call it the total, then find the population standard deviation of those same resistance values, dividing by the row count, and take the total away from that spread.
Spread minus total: -1259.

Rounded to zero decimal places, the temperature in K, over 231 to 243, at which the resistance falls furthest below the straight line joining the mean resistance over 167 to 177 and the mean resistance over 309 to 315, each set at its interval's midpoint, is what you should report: 242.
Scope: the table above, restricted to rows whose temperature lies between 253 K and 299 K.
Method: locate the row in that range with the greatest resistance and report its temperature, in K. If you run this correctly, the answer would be 254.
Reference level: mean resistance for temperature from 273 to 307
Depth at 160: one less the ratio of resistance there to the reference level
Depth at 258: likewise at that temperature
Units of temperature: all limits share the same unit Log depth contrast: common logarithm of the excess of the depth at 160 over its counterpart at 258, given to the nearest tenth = -1.4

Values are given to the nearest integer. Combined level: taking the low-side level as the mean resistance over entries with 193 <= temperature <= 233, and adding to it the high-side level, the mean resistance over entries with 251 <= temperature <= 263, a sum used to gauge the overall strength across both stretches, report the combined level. 327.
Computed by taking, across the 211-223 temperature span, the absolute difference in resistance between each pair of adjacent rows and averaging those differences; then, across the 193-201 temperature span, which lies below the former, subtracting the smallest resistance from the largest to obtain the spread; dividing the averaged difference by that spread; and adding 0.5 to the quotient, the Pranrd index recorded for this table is 1.70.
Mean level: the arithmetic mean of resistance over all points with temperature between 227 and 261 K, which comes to 166.4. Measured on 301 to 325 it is 158.8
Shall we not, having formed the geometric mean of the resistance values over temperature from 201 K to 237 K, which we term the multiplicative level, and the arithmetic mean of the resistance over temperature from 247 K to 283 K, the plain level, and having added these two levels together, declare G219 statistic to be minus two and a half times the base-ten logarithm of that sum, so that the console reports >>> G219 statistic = -6.29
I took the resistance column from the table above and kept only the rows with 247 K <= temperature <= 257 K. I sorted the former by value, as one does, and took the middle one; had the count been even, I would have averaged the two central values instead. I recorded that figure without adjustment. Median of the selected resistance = 166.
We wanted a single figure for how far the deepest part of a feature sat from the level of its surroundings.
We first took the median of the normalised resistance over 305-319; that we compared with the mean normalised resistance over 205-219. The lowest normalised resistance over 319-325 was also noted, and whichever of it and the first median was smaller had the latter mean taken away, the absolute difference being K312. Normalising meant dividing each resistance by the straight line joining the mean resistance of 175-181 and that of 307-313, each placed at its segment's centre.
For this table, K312 0.004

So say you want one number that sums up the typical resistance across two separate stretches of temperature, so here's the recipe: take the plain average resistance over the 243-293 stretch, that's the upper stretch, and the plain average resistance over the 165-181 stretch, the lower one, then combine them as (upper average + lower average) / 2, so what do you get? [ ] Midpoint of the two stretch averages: 162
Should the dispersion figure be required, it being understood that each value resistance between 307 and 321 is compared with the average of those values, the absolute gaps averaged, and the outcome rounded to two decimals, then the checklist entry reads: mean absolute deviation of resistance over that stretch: 1.10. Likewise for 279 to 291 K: 1.17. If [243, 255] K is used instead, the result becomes 2.17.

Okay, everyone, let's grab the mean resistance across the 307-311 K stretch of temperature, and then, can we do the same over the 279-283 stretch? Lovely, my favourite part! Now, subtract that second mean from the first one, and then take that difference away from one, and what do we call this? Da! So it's 6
